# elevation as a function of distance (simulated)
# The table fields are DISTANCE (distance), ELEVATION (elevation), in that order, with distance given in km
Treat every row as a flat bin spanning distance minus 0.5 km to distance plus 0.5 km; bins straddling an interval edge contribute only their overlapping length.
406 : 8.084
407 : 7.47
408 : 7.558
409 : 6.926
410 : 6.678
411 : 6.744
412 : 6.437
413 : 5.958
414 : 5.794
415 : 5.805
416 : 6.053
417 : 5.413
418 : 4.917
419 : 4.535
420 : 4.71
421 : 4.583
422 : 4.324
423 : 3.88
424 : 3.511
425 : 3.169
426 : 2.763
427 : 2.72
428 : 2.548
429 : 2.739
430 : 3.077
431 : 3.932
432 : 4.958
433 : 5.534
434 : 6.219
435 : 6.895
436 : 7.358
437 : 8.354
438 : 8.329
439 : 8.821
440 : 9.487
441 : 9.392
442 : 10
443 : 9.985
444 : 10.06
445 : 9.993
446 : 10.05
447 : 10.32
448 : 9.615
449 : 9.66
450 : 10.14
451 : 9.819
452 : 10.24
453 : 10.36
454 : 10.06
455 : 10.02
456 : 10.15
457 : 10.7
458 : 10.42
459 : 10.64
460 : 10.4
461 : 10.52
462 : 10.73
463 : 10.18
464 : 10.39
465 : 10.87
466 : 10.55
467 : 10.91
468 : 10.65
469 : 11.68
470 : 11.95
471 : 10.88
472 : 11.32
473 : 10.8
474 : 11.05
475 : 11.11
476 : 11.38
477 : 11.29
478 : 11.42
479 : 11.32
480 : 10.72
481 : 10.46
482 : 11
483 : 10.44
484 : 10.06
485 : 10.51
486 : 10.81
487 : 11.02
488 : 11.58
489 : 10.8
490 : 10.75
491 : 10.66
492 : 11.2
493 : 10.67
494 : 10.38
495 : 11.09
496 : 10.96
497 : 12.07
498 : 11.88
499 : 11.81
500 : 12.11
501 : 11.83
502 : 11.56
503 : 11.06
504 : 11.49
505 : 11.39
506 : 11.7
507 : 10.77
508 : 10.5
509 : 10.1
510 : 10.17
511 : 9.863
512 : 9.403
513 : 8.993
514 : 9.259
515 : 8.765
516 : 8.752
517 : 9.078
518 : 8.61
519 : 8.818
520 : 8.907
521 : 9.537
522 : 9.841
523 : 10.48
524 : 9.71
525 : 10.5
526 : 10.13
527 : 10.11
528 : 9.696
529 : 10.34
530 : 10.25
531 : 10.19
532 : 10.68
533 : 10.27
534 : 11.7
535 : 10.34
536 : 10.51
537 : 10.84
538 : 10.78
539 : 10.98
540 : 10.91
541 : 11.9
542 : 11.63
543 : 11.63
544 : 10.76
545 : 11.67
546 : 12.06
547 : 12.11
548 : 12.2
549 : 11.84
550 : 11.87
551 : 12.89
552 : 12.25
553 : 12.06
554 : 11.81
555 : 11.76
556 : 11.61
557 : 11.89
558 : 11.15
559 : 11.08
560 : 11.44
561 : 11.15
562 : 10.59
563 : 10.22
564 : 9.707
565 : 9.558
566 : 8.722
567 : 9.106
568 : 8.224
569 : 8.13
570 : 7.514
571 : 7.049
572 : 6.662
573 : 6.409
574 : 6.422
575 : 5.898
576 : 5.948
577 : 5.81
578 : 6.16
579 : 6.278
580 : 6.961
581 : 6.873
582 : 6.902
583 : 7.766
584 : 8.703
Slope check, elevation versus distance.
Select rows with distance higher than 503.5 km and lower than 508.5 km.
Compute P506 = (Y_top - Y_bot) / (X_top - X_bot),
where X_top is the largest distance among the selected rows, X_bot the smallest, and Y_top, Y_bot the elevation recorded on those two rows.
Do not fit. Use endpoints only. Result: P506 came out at -0.25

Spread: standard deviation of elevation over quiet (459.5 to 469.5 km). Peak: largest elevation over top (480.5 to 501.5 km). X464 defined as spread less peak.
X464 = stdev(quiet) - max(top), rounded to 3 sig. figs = -11.7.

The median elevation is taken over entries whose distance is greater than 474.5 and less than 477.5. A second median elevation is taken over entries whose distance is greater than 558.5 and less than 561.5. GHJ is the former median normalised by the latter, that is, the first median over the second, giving 1.0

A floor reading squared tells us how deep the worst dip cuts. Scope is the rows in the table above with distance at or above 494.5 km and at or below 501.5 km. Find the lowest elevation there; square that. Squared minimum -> 120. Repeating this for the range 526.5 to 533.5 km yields 94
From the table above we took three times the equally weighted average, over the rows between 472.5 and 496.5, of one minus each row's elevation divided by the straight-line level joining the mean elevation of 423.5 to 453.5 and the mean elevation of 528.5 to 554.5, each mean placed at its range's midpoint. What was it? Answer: -0.59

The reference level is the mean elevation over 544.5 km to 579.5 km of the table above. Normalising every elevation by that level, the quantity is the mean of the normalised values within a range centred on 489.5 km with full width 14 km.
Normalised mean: 1.11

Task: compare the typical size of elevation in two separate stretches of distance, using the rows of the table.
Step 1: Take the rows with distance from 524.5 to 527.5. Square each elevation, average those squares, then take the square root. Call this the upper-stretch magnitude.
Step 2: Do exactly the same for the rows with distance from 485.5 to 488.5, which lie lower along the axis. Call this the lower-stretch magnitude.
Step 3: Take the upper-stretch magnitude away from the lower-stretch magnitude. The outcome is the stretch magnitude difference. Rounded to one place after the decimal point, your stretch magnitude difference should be 0.9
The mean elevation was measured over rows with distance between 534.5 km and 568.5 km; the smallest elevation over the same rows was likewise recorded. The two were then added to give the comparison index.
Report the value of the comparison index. 19.3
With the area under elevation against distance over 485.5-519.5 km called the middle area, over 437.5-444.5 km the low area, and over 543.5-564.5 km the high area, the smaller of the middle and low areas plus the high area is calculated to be 308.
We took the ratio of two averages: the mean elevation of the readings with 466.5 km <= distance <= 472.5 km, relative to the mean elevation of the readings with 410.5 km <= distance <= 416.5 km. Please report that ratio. 1.8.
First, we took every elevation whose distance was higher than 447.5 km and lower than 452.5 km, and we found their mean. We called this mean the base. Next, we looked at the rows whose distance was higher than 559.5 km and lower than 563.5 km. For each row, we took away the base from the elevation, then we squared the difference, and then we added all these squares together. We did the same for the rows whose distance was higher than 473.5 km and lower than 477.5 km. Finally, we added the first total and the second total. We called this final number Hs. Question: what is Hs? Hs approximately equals 12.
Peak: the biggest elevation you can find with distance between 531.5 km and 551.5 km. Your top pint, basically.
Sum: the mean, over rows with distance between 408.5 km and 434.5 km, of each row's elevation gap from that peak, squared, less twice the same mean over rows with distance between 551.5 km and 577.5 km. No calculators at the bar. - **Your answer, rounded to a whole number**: 32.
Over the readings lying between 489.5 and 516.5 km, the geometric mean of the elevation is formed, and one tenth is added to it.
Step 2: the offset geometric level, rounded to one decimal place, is 10.8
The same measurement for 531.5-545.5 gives 11.1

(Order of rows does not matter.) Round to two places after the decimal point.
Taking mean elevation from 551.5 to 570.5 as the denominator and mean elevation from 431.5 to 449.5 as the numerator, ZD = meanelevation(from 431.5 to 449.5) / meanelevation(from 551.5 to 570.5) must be 0.83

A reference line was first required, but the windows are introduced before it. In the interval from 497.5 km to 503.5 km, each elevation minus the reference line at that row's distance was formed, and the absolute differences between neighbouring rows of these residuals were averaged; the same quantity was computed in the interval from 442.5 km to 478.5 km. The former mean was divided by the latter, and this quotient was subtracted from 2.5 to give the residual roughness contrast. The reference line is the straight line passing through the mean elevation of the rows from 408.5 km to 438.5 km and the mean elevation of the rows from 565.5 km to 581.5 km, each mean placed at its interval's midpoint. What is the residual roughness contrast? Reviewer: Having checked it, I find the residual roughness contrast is 1.56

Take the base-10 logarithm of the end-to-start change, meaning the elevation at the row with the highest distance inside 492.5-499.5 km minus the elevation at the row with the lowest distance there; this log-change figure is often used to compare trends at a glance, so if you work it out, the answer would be 0.1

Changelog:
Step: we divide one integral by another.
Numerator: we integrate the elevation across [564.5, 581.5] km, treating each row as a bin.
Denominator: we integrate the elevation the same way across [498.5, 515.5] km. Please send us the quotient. 0.67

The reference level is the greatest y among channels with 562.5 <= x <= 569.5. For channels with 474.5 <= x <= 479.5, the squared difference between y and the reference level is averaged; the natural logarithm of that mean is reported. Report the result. 0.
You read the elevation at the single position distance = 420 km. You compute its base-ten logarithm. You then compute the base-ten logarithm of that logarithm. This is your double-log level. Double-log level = -0.17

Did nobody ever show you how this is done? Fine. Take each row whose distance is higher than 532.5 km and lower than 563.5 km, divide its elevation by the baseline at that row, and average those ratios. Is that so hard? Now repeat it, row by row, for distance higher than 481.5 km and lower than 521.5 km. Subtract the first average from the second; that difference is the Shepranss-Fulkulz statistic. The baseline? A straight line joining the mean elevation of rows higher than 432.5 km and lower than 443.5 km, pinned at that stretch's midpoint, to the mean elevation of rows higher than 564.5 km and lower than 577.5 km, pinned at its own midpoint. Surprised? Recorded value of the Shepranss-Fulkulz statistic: -0.18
